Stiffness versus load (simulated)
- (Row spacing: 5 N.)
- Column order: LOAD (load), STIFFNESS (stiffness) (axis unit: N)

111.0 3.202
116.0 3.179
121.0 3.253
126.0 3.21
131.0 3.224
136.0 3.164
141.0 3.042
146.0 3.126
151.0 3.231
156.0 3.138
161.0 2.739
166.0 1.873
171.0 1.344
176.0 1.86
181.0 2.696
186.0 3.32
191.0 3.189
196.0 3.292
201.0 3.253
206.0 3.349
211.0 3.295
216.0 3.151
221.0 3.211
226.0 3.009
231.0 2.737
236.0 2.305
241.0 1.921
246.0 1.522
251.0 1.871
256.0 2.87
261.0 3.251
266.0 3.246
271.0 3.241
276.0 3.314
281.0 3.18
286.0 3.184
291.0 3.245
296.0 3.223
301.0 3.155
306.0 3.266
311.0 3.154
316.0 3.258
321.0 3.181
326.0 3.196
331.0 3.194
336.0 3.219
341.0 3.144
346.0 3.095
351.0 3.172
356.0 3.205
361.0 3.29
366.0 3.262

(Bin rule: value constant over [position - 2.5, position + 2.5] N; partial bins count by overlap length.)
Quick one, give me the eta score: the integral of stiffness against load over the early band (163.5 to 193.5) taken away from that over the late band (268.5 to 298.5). 26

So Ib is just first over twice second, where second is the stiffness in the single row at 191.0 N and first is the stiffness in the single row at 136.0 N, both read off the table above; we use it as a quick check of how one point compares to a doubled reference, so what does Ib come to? 0.496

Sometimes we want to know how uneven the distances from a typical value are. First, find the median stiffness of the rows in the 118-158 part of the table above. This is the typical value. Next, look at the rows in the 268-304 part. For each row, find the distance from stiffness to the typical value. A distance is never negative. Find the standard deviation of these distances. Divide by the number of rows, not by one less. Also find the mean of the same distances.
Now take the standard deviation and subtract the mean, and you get -0.007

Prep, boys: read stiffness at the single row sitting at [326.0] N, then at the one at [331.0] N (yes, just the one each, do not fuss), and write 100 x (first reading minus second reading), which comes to 0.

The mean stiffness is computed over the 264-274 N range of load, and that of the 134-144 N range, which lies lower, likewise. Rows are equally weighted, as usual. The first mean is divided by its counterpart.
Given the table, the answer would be 1.05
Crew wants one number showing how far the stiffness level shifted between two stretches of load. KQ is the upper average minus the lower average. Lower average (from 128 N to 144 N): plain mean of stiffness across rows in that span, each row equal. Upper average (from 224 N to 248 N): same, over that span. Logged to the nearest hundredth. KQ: -0.84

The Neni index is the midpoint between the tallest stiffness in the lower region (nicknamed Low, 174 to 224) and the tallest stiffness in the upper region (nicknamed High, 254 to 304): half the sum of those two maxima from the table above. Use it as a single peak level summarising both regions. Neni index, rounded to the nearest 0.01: 3.33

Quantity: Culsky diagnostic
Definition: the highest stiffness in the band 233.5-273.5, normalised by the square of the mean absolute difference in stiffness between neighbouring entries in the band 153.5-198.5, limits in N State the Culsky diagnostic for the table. 13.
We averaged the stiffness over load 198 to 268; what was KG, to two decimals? 2.79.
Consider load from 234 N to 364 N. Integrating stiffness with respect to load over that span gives 390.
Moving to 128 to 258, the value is 359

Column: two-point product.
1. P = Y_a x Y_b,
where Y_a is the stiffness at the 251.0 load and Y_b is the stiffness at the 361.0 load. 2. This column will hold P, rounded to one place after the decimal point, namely 6.2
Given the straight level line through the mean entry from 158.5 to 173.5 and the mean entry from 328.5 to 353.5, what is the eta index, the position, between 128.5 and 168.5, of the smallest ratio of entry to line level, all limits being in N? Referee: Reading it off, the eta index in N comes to 166.0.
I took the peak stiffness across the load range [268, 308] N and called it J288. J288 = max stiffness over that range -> 3.314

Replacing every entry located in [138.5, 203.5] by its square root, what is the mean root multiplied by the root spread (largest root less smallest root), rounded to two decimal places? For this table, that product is 1.10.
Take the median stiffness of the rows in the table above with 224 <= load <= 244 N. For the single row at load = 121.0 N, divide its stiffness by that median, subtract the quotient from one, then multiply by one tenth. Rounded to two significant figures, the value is -0.029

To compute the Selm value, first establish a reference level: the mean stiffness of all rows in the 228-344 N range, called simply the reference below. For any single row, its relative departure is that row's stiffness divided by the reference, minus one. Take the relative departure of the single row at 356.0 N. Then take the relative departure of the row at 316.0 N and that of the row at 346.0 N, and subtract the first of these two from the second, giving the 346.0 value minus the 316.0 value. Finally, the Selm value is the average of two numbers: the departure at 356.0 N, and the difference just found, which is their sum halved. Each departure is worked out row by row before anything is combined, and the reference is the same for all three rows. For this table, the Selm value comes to 0.015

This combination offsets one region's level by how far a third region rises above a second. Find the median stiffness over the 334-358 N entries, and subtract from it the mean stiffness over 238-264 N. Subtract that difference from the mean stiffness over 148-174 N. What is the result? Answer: 1.6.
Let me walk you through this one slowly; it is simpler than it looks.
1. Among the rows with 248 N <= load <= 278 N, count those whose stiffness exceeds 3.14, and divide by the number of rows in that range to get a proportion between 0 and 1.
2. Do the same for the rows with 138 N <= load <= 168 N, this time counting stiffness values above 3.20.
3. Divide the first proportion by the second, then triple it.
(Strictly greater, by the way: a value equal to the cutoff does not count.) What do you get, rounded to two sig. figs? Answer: 12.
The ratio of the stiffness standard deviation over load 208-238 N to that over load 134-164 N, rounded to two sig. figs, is 2.1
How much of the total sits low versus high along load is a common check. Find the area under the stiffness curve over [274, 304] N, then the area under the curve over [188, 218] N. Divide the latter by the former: 1.01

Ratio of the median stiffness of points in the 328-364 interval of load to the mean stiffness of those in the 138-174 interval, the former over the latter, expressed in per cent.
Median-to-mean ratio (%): 121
